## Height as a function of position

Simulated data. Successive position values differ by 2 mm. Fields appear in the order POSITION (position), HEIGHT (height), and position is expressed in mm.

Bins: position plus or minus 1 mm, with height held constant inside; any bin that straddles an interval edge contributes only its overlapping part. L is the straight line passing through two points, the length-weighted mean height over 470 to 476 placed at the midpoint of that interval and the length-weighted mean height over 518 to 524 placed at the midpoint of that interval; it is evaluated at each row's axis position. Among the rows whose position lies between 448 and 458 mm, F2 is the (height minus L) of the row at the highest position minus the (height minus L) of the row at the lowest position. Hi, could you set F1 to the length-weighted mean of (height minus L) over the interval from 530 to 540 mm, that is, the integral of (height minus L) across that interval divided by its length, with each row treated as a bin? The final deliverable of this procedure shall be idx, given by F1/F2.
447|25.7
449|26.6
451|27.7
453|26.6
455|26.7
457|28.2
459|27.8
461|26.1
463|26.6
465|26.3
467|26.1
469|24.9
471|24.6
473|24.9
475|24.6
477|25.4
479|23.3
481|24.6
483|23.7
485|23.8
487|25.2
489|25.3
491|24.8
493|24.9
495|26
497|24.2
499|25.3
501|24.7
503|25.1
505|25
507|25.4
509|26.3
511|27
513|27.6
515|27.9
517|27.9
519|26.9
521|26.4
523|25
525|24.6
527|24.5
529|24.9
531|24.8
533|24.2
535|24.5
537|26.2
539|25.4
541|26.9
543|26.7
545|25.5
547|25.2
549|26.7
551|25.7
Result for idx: -1.1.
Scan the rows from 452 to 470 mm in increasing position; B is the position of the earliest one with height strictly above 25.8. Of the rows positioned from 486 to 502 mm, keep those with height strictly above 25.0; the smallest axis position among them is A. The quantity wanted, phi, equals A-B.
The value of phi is 34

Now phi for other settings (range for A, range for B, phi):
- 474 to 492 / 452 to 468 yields 24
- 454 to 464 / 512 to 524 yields -58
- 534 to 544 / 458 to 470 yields 78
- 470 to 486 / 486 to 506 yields -18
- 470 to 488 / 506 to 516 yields -32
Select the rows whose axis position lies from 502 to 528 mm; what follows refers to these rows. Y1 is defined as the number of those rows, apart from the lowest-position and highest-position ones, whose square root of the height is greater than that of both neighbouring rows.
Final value 0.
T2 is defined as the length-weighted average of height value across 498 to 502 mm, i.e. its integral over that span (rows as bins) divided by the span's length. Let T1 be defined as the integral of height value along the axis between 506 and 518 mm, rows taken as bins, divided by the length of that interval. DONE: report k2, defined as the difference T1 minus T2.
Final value 2.0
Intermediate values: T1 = 27.0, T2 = 25.0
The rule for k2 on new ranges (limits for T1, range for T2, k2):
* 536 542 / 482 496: 1.4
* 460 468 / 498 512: 0.7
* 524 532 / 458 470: -1.6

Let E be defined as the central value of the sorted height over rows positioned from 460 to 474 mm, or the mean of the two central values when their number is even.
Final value 26.1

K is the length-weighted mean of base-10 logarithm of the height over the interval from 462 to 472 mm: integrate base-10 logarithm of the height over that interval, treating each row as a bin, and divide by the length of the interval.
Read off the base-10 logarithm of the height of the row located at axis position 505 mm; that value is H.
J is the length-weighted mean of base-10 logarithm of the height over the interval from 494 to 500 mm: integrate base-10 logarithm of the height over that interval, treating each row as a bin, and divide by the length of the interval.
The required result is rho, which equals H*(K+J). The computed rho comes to 3.93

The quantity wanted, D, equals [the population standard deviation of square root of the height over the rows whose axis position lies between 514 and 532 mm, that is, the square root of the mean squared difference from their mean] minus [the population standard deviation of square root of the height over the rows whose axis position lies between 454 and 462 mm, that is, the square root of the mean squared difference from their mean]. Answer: 0.049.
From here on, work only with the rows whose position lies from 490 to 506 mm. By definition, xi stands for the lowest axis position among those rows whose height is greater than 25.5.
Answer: 495 mm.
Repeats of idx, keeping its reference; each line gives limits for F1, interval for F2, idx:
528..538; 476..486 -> 0.8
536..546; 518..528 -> 0.2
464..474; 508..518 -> 0.6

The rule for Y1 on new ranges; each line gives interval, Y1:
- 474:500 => 4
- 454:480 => 4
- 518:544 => 3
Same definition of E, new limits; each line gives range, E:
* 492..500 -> 25.1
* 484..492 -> 25.0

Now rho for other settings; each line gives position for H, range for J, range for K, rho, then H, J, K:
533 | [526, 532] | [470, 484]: 3.85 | 1.38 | 1.39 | 1.39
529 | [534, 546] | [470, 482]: 3.91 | 1.40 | 1.41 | 1.39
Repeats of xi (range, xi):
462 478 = 463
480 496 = 495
